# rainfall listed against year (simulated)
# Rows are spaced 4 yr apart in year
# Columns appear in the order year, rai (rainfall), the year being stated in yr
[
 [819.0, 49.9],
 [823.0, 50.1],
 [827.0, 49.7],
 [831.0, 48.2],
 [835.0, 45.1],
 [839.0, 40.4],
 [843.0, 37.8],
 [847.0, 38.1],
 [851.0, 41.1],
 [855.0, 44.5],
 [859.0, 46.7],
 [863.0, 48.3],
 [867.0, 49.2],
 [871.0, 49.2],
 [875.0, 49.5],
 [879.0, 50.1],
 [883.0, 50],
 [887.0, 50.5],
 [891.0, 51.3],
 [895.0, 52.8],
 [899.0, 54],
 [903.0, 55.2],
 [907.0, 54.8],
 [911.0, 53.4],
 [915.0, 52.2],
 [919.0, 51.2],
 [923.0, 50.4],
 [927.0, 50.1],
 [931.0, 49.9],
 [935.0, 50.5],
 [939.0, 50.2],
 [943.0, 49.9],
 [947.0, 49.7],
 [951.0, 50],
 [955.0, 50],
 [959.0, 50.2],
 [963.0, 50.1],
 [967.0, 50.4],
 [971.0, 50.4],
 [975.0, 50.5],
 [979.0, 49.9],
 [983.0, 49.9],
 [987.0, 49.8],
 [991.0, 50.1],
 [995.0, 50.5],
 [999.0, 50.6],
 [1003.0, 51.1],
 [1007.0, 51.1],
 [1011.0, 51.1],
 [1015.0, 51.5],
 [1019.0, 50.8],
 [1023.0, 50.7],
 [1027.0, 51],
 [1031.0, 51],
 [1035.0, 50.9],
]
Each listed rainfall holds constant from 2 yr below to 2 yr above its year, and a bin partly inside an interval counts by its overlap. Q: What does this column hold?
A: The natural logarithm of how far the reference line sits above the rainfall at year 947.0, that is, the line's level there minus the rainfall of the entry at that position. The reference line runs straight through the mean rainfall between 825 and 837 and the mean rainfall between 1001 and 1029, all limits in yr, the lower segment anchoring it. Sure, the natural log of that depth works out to -2.4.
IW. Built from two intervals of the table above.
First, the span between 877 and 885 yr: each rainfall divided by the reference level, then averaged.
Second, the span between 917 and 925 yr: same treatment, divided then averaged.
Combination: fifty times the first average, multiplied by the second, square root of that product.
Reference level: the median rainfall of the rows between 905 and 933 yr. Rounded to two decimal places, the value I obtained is 6.96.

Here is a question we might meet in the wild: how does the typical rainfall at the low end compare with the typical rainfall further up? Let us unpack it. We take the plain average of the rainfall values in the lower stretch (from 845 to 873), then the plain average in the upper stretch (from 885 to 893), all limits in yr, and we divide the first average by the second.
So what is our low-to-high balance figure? 0.89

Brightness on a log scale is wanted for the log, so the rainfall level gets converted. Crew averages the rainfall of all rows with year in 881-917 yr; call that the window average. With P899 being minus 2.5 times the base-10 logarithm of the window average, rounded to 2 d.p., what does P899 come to -4.30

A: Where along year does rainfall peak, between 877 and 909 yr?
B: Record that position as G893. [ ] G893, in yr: 903.0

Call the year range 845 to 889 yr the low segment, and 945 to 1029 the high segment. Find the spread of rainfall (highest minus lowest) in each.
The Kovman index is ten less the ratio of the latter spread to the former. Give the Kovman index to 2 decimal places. 9.85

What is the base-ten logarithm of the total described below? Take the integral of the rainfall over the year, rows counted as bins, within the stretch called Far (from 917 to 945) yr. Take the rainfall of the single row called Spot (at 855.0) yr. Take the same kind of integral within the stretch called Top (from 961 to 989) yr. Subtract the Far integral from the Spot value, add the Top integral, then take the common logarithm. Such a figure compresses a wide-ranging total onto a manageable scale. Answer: 1.6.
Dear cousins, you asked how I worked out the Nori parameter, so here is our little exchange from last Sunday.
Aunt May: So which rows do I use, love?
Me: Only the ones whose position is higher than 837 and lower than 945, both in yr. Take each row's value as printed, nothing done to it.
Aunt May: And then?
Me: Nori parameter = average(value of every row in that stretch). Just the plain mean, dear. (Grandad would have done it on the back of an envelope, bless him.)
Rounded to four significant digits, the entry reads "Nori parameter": 48.94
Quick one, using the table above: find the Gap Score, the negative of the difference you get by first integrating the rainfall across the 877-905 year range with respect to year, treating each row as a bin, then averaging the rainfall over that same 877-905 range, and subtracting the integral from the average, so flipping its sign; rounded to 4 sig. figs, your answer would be 1404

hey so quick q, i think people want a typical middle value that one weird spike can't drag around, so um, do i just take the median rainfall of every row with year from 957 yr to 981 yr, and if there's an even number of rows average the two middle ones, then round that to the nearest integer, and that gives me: 50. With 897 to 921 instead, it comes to 54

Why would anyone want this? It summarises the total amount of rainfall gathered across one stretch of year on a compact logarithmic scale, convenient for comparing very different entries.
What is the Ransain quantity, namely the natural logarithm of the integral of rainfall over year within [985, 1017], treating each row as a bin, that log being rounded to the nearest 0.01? 7.39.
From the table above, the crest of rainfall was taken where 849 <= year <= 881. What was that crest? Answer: 50.1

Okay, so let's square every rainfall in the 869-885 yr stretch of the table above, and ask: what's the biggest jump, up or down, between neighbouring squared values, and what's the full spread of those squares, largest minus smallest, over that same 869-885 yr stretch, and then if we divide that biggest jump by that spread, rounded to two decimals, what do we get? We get 0.67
